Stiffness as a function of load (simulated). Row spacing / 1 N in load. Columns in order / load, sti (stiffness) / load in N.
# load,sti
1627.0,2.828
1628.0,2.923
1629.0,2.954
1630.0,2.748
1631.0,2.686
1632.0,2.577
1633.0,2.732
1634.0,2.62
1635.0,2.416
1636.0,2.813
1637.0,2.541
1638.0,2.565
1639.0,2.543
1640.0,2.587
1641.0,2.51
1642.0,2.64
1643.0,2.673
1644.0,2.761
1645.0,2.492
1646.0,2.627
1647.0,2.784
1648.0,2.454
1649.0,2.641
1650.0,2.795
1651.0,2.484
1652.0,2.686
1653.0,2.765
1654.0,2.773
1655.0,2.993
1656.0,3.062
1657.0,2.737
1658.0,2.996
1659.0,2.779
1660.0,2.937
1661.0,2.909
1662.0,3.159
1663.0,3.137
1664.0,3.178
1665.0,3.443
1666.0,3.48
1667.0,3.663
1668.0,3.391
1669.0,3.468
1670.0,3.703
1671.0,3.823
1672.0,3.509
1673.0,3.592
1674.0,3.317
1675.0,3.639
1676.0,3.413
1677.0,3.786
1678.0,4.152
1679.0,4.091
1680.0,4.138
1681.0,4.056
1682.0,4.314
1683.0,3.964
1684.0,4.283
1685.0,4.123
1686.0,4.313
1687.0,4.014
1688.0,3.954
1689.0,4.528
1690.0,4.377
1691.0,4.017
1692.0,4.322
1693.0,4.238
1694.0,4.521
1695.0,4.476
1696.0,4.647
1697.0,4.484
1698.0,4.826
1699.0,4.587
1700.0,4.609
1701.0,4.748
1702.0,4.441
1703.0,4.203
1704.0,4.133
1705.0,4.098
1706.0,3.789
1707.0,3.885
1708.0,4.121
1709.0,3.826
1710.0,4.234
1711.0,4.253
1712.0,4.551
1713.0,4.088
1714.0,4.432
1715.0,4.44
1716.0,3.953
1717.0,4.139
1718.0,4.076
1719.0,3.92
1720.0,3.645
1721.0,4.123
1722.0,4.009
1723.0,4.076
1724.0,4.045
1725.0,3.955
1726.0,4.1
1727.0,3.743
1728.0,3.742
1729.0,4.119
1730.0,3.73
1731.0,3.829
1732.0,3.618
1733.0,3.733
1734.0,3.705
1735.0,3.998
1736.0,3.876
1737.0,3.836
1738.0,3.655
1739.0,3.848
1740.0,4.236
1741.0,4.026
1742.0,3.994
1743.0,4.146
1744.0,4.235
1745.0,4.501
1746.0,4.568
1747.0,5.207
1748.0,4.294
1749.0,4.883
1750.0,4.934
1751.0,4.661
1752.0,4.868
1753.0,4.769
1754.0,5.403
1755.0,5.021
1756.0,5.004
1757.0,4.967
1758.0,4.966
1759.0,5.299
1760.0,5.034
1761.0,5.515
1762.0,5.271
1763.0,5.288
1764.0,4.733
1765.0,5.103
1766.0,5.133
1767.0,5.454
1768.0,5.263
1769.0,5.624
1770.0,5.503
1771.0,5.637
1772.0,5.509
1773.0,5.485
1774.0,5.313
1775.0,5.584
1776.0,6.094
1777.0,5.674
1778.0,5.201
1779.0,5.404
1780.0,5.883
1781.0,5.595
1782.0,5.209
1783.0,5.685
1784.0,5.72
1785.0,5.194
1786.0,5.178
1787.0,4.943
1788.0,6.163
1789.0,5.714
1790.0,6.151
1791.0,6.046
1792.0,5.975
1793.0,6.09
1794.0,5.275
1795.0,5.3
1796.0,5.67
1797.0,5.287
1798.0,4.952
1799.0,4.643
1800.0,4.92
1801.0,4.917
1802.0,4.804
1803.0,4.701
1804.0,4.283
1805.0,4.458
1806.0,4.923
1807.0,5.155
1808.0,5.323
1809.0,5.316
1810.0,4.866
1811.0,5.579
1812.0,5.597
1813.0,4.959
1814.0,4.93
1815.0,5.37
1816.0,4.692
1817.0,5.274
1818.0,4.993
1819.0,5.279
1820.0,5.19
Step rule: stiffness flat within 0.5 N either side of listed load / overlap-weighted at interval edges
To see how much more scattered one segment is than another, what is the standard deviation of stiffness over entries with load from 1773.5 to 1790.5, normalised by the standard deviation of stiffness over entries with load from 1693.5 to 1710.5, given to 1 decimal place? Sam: 1.1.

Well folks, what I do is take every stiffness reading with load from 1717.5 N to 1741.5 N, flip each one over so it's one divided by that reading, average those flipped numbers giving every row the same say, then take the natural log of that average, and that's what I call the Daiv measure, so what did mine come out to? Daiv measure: -1.36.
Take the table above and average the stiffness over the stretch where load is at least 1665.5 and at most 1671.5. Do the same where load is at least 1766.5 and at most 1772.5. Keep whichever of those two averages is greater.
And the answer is 5.50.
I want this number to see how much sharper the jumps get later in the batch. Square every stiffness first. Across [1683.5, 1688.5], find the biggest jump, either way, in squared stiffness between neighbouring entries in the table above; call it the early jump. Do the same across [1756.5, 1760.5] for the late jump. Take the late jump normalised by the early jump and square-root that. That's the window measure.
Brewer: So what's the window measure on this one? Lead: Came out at 1.2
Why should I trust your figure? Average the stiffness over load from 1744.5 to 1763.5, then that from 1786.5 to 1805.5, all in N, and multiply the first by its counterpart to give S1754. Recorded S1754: 26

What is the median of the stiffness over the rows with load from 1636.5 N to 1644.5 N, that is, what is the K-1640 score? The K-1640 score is 2.6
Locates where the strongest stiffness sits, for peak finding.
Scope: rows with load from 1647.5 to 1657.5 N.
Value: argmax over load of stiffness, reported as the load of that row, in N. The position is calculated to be 1656.0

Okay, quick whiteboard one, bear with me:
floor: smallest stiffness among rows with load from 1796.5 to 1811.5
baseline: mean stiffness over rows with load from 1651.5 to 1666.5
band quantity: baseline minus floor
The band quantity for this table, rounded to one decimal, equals -1.3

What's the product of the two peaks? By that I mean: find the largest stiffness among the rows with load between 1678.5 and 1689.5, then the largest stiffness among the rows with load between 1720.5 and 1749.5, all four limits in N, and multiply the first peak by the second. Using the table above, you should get 24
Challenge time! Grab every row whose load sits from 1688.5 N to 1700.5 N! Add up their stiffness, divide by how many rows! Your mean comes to 4.5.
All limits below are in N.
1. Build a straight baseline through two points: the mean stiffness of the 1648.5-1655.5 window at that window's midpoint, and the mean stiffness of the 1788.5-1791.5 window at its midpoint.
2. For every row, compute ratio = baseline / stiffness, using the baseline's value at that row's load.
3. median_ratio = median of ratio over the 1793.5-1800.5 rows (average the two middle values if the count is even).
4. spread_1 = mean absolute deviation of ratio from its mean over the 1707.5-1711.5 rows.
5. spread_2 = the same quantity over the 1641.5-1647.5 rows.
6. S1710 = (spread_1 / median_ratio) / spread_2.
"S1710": 0.94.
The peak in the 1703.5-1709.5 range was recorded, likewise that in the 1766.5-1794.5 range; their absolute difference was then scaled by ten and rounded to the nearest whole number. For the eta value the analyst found 20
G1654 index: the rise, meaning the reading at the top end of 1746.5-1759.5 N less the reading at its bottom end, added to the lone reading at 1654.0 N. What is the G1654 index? 3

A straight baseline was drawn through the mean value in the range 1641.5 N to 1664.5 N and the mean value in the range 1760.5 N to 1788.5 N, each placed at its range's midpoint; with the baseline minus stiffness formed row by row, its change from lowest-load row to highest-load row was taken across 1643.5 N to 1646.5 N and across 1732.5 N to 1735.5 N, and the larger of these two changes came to 0.18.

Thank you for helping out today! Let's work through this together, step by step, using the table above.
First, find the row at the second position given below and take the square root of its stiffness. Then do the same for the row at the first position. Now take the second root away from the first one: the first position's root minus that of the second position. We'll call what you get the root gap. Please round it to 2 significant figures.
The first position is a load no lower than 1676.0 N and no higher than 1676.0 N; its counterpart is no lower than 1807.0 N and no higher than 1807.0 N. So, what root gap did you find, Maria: -0.42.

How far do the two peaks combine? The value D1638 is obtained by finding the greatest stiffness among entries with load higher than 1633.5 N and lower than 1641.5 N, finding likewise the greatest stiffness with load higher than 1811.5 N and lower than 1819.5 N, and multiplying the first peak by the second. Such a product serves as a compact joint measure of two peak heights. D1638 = 16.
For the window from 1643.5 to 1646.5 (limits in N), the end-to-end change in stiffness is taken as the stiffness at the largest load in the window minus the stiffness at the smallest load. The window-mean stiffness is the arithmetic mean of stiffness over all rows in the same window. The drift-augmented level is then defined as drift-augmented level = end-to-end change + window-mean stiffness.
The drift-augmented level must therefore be 2.5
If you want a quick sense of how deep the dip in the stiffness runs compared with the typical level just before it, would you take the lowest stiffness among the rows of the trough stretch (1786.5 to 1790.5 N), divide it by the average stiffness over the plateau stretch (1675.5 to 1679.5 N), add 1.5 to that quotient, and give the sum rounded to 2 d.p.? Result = 2.78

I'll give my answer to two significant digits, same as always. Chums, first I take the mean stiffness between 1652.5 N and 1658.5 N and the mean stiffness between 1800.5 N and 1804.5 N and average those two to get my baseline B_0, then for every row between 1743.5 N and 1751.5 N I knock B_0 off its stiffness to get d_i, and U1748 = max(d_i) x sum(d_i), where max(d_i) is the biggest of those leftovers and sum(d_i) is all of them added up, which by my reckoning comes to 10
